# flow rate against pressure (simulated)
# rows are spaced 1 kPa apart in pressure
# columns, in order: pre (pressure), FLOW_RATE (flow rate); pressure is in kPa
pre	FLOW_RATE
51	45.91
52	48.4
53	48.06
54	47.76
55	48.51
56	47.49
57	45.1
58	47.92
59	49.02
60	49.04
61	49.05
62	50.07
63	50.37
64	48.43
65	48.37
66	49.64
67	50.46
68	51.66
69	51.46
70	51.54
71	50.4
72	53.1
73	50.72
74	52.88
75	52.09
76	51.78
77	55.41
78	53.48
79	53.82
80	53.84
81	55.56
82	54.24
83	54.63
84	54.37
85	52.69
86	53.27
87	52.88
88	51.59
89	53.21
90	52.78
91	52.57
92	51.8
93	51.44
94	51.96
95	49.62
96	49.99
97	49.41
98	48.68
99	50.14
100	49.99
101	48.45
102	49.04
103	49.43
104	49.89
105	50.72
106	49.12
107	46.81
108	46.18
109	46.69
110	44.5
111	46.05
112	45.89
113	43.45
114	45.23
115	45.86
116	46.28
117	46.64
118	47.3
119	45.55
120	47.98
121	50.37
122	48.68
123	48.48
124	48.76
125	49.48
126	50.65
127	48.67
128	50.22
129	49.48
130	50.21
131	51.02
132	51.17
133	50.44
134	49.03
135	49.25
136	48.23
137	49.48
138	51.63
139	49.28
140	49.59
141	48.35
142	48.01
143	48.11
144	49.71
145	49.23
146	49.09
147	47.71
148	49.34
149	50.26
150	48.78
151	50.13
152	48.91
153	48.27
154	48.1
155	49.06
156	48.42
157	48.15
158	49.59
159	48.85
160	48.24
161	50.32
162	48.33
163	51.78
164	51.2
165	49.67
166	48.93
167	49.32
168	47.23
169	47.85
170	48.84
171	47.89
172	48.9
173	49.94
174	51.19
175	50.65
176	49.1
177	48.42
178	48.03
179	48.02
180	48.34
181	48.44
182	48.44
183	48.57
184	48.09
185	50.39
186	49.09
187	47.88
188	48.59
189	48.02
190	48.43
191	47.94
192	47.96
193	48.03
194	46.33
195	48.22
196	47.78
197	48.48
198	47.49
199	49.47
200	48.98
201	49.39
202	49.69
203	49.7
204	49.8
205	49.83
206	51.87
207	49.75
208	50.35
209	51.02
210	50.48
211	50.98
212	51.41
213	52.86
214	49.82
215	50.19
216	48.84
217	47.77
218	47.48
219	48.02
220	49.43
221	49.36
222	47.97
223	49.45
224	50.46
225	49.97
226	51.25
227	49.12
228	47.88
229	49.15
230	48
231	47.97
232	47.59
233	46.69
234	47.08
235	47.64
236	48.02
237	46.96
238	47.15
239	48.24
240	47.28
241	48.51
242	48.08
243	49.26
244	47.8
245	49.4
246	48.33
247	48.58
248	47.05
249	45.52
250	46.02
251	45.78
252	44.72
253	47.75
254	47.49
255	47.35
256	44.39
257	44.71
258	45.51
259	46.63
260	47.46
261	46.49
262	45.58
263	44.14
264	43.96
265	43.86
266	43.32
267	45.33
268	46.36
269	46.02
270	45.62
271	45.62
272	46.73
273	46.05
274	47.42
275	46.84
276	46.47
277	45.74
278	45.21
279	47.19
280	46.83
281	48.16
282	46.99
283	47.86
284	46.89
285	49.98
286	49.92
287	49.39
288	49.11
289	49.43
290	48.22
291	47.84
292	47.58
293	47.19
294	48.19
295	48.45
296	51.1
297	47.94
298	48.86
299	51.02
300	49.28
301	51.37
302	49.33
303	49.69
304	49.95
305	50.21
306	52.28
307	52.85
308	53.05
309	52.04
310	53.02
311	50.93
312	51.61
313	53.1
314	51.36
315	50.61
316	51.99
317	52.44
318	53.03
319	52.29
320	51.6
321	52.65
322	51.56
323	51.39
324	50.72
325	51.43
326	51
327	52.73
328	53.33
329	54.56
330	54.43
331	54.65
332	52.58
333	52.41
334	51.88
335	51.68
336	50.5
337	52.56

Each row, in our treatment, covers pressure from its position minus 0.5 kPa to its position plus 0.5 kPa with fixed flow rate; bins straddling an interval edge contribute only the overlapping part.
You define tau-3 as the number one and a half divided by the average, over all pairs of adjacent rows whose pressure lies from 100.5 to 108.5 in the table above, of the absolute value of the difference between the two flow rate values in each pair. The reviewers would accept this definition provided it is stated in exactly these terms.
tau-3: 1.54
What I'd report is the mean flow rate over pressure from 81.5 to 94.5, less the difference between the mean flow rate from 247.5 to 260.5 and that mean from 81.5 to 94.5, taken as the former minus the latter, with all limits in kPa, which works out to 60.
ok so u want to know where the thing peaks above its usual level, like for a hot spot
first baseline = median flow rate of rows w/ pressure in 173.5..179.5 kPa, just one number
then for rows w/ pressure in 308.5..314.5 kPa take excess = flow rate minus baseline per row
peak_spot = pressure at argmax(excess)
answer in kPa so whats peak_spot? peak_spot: 313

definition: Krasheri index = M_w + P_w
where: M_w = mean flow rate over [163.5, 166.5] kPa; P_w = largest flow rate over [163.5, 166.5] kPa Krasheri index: 101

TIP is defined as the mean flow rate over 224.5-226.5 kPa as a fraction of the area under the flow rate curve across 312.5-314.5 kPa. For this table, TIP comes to 0.484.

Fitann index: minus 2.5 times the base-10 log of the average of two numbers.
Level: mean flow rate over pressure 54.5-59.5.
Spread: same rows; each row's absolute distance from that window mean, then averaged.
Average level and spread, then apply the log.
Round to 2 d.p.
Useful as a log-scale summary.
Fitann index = -3.47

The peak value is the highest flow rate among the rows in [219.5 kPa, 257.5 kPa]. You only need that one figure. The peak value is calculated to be 51.25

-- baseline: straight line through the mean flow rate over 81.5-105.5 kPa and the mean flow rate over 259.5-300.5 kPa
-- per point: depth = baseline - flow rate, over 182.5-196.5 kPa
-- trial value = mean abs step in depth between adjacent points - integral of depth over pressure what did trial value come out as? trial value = -13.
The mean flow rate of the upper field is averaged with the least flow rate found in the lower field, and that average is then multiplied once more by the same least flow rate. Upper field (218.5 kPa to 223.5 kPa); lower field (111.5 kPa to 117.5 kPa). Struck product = 2005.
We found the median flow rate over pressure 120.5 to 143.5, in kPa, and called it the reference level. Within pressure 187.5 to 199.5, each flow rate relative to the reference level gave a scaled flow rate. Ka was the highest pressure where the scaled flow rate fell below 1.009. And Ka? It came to 199 kPa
